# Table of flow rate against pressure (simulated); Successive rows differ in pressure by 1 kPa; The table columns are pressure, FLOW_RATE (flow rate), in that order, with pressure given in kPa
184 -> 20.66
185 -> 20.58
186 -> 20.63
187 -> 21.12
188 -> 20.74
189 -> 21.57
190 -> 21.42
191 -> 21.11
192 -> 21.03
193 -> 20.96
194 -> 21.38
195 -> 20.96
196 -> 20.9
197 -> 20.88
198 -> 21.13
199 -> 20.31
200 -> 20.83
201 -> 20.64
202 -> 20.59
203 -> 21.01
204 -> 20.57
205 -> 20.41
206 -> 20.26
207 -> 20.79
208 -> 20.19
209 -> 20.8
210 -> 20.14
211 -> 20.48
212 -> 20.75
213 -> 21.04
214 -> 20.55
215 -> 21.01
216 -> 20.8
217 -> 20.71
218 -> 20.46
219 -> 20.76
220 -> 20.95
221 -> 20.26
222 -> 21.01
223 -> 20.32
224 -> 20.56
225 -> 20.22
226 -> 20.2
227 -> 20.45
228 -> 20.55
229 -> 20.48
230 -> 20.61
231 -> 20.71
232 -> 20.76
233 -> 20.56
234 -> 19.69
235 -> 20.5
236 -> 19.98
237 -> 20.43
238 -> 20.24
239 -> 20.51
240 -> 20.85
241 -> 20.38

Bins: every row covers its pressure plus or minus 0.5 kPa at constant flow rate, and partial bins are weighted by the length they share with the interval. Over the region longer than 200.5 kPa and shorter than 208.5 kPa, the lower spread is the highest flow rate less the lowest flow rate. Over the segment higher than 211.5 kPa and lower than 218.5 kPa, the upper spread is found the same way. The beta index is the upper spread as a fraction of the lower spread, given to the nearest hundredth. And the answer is 0.71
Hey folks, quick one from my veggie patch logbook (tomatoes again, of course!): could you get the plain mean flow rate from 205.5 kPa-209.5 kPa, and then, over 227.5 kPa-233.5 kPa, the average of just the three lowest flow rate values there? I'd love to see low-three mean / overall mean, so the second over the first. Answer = 1.001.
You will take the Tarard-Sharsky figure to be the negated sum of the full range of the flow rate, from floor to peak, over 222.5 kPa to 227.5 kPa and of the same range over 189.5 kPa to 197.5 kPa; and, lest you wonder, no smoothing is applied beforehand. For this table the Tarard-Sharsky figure -0.90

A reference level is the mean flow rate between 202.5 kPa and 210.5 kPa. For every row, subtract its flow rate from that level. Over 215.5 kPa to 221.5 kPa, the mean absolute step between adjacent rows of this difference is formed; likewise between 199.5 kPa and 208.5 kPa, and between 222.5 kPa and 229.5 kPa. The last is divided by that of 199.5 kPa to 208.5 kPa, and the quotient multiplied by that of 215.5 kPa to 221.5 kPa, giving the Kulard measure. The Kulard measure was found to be 0.16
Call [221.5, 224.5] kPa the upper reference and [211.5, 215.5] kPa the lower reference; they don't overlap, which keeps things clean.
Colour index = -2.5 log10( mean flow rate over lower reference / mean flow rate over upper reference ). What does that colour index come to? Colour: -0.01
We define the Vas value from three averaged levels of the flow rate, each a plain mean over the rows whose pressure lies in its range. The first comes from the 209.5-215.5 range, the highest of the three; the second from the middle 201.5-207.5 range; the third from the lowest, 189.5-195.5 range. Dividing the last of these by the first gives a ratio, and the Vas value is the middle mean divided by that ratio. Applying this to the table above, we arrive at 20.1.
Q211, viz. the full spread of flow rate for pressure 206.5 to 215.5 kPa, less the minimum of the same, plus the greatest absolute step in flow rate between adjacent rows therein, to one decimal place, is -18.6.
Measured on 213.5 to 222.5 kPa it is -18.8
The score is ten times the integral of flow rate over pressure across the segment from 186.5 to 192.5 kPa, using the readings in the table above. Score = 1270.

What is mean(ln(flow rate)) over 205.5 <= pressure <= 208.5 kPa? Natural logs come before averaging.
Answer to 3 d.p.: 3.016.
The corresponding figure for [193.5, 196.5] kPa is 3.048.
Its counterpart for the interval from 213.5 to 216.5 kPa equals 3.034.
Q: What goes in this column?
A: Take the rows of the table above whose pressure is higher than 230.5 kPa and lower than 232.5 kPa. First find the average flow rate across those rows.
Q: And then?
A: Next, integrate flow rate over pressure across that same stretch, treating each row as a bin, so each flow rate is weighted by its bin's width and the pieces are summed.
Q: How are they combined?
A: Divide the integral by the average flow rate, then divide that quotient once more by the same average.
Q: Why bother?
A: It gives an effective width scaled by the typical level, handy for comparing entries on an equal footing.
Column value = 0.0965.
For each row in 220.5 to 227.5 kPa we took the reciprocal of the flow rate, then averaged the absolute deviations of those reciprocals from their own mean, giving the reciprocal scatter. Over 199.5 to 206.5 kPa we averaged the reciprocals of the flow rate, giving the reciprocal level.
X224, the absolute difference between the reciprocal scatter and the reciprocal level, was 0.0480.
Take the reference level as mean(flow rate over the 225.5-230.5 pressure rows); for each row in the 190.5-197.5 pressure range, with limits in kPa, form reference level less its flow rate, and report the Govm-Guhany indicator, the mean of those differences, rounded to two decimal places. -0.57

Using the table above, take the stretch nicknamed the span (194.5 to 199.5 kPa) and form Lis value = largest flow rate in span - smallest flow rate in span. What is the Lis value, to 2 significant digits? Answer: 0.82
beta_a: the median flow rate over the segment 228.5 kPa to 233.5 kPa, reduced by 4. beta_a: 16.6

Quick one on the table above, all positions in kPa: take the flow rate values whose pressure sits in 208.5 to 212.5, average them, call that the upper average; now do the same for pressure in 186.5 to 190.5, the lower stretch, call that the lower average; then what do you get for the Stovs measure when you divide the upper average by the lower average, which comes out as 0.97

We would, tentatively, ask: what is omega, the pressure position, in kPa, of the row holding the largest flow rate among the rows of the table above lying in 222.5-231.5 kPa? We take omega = 231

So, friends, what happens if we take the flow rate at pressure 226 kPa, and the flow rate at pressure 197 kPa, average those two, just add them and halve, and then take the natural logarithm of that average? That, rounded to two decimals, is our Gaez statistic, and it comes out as 3.02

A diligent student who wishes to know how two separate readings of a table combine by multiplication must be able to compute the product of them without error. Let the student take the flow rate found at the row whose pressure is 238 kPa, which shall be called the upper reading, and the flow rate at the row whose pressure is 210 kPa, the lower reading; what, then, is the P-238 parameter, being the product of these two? 407.6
